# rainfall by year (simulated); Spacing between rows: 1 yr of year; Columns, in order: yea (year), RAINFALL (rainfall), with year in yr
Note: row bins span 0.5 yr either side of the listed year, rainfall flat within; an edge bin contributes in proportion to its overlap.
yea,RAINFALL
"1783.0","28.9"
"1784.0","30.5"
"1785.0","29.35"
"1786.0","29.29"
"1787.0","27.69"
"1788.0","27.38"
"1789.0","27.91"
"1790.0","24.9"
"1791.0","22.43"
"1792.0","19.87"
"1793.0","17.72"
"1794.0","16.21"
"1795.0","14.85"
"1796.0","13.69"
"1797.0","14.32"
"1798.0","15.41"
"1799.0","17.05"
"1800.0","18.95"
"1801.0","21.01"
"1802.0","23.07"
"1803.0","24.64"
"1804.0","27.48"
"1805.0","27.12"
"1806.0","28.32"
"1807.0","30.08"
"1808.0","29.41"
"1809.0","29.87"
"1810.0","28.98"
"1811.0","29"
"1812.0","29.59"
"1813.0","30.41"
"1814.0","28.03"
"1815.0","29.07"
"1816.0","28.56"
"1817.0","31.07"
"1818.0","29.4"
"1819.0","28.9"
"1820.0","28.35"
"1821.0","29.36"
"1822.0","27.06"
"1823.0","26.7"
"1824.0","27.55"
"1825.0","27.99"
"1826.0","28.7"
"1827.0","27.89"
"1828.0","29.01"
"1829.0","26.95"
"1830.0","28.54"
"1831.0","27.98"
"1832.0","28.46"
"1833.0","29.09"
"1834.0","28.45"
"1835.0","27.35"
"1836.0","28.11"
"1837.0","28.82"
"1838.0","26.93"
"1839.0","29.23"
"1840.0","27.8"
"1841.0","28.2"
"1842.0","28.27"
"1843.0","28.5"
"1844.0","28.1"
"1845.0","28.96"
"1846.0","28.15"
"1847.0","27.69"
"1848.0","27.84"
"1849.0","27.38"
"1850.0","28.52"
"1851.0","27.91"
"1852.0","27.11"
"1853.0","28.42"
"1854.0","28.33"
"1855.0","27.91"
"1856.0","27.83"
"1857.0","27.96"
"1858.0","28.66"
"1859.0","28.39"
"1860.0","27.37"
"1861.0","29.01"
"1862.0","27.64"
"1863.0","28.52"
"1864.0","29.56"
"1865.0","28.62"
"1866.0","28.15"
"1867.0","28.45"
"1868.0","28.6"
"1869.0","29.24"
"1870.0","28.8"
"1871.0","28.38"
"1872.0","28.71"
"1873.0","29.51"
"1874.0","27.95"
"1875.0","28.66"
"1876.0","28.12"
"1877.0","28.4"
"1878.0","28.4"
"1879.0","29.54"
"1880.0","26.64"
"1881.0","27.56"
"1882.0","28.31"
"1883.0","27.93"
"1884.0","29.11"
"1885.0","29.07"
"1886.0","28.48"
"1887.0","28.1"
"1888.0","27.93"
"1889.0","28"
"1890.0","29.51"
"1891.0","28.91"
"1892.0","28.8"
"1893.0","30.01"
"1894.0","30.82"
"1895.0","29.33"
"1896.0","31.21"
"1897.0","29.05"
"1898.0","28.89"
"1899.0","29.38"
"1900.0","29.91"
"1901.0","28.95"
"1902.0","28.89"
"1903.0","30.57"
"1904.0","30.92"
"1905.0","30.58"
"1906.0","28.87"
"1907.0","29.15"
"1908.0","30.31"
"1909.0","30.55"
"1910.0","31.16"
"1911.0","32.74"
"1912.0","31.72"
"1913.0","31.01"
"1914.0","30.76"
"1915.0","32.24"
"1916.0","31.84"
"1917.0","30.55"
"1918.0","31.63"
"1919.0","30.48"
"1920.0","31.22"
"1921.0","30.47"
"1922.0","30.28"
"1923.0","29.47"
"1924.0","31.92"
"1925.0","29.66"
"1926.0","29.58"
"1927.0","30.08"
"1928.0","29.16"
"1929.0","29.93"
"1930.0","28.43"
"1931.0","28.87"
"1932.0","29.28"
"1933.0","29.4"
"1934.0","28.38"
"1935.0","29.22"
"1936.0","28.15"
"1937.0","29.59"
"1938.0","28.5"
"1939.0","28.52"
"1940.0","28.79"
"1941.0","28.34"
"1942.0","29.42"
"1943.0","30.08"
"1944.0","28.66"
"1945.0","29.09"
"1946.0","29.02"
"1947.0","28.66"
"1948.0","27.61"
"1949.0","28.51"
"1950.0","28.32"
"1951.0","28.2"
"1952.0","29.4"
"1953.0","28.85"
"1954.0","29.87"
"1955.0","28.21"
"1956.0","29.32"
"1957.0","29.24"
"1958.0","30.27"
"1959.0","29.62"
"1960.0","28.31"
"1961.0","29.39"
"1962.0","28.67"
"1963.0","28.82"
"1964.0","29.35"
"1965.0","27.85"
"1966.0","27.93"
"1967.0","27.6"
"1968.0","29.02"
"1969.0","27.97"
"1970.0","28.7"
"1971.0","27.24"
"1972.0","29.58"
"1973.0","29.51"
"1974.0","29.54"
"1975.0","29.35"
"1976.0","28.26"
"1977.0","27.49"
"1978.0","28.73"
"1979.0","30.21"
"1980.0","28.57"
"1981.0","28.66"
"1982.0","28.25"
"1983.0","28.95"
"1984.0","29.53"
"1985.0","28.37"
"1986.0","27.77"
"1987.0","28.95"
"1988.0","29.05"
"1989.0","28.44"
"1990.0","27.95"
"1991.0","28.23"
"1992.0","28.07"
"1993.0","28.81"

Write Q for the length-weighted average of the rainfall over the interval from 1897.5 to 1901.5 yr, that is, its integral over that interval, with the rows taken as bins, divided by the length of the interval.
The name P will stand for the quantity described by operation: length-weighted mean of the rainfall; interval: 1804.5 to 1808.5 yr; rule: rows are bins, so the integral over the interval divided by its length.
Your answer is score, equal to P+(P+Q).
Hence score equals 87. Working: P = 29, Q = 29.3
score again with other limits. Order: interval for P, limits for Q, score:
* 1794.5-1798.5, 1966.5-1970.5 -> 57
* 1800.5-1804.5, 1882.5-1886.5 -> 77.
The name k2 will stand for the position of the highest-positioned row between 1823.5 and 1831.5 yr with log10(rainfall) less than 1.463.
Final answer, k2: 1831.0 yr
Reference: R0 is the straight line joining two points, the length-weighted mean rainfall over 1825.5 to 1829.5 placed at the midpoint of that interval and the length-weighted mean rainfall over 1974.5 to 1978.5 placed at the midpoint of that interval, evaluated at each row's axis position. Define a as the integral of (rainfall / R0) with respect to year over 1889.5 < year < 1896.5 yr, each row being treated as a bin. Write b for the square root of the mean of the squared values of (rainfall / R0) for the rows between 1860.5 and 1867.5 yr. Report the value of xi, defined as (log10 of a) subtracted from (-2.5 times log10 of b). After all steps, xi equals -0.88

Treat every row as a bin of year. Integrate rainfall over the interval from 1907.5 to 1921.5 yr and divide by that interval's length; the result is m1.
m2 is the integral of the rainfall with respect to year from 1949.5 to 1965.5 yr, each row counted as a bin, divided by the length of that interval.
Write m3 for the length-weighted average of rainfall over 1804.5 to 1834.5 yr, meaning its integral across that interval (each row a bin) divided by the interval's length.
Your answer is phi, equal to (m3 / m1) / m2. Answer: 0.0317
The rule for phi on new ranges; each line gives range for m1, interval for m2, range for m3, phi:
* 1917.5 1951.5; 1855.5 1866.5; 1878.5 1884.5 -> 0.0339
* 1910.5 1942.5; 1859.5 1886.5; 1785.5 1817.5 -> 0.0287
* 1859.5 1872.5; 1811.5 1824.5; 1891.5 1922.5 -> 0.0370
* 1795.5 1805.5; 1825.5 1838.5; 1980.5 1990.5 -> 0.0501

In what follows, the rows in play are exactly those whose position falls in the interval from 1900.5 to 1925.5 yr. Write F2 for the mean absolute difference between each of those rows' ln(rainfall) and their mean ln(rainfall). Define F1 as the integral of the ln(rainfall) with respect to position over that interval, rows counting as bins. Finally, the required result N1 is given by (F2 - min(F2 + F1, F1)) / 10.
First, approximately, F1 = 86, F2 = 0.026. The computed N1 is -8.6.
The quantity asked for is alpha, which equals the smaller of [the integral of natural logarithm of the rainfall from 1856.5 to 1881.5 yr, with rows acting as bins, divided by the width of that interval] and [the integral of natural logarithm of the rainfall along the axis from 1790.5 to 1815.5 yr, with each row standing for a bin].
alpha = 3.35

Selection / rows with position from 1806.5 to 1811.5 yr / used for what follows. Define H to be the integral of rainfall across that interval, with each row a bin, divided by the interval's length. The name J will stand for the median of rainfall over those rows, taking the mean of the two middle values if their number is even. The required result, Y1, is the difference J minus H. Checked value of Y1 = -0.06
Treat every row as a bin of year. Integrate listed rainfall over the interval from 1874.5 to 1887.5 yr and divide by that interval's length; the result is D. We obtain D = 28.3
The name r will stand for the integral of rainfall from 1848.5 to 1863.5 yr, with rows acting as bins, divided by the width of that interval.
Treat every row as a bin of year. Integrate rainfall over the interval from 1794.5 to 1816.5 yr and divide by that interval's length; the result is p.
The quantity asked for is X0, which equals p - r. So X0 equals -3.57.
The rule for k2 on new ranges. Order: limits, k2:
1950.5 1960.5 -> 1960.0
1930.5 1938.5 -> 1938.0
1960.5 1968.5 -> 1968.0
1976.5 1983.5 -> 1983.0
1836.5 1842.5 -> 1842.0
